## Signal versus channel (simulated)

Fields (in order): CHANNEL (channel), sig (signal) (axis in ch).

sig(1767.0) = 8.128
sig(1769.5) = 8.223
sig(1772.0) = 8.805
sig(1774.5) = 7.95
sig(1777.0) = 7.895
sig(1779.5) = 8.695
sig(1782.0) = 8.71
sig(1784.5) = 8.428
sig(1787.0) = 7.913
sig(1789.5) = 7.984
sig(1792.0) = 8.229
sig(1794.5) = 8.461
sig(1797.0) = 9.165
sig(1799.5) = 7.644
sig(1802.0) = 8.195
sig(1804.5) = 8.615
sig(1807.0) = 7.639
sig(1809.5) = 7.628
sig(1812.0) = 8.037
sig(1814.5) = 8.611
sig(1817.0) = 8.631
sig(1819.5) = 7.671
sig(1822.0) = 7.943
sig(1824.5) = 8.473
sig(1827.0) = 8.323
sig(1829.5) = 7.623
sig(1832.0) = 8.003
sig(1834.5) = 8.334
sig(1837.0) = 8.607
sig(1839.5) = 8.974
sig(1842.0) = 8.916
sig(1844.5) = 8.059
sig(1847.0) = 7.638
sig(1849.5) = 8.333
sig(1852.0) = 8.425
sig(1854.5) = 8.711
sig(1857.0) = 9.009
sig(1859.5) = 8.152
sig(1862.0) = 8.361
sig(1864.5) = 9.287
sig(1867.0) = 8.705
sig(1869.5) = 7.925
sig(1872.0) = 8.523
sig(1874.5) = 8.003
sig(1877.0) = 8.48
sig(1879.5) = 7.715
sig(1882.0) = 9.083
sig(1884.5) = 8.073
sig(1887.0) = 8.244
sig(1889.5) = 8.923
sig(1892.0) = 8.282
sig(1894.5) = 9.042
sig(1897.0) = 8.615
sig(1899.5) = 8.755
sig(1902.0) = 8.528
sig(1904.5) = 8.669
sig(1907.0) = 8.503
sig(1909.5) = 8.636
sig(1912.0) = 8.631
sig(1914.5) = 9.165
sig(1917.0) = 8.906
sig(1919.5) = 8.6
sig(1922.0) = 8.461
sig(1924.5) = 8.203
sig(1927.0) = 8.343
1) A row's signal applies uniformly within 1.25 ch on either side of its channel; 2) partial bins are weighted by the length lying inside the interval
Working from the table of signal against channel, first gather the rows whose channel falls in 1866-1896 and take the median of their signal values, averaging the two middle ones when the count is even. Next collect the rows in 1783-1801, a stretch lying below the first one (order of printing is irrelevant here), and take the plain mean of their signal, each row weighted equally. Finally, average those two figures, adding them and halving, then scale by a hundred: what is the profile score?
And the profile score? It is 832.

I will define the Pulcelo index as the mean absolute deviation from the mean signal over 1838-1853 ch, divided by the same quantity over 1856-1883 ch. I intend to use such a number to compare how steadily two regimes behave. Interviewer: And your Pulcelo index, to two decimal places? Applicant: 0.94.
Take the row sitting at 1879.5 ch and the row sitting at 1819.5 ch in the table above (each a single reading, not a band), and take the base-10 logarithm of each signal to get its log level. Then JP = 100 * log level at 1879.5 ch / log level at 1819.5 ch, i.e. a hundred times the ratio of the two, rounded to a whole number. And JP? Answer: 100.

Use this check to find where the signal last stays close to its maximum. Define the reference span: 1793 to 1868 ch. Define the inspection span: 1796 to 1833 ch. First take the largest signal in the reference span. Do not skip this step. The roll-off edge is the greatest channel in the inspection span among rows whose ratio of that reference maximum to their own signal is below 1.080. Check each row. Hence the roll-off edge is 1817.0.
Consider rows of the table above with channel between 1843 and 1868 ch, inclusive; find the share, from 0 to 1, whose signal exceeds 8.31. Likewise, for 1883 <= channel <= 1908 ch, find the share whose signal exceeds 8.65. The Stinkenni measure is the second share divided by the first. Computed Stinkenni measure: 0.57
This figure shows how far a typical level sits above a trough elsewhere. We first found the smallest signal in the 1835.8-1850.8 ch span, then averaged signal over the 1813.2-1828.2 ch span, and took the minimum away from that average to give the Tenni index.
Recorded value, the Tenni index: 0.64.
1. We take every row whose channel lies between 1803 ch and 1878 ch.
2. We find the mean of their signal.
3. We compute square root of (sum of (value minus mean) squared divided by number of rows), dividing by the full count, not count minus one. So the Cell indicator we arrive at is 0.445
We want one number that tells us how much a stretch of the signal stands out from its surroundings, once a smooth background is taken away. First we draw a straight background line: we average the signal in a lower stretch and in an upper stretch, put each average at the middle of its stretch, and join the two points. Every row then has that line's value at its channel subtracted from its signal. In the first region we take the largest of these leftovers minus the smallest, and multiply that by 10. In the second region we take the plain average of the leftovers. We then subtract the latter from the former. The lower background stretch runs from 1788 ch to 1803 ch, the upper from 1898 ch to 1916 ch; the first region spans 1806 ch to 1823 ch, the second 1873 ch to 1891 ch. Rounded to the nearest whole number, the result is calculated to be 10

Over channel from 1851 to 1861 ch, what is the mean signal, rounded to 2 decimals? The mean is 8.57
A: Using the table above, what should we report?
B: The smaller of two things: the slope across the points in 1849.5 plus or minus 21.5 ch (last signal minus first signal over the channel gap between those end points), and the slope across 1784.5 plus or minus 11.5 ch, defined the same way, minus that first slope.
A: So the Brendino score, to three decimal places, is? 0.008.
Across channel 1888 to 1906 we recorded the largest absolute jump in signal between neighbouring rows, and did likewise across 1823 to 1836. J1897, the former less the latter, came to 0.1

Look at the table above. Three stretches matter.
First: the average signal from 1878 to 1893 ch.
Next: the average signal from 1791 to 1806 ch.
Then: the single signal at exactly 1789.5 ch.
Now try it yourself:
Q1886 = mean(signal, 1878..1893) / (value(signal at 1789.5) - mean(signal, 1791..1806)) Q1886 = -21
